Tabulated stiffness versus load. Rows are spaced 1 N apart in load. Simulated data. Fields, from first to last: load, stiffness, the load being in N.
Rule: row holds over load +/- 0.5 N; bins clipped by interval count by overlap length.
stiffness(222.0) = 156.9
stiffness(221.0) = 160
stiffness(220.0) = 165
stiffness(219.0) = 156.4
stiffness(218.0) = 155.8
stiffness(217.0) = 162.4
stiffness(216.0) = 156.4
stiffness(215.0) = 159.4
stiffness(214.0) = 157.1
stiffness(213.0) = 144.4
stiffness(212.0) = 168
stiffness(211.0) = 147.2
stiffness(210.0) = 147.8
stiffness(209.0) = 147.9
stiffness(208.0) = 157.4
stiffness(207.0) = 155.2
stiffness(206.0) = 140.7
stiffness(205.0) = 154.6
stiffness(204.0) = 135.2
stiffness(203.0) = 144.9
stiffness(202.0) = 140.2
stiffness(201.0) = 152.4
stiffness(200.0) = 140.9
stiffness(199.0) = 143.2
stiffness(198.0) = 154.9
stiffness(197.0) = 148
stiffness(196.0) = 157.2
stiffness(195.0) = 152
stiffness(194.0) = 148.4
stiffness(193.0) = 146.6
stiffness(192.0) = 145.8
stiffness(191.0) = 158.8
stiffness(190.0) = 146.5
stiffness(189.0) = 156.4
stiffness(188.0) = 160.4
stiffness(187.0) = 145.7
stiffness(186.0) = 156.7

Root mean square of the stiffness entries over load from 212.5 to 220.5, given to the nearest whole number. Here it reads 157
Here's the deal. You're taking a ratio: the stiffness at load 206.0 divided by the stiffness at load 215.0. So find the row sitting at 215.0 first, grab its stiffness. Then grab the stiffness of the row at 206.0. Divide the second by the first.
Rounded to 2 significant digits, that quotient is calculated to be 0.88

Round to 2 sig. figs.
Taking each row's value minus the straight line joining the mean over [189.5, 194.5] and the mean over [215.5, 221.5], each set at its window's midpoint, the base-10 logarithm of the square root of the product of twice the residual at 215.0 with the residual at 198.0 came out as 0.49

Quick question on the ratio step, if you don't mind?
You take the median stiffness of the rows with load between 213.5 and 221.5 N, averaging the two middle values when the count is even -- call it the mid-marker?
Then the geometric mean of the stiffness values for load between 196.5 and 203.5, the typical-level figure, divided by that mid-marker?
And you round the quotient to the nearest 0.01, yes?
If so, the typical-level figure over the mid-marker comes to 0.92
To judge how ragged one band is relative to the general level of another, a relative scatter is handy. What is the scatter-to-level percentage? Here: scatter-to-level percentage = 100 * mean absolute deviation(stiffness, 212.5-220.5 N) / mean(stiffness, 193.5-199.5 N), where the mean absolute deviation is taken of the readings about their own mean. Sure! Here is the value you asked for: 2.57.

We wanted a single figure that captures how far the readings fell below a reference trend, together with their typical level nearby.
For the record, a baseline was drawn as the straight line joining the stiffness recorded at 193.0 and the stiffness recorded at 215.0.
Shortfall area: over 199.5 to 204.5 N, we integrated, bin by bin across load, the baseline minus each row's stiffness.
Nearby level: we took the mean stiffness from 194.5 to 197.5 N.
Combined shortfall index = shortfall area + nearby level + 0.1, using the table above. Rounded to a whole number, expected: 198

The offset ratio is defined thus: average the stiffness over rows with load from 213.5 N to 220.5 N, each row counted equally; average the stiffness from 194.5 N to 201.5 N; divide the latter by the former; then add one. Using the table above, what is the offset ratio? 1.94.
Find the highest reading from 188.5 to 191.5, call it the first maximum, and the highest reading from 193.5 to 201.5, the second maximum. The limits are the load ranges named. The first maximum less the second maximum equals 1.6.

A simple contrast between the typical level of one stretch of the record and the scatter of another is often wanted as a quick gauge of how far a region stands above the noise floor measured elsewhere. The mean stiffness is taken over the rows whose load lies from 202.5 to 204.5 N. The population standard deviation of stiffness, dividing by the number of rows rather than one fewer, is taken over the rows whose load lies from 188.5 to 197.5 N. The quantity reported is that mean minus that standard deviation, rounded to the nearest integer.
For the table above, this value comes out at 135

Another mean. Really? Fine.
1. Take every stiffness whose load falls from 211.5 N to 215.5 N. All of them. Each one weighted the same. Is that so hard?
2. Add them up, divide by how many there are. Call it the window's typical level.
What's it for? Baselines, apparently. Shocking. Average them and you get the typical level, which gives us 157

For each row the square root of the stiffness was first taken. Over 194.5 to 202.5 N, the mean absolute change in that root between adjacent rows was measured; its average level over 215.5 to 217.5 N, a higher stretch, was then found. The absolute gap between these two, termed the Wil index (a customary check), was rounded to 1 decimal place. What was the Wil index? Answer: 12.3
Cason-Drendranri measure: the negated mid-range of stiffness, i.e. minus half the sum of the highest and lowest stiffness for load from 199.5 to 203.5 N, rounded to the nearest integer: -146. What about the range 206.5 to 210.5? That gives -153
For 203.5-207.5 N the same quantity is -145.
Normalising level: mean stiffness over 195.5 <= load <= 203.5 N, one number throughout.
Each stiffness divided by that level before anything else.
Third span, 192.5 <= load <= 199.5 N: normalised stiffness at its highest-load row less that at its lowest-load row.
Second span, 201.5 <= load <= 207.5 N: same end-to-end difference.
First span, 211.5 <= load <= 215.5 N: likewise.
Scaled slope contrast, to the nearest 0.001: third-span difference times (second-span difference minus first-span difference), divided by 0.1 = -0.037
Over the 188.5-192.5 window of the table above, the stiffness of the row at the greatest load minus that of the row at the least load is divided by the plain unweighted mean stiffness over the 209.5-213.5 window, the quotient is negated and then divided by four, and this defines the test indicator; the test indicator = 0.017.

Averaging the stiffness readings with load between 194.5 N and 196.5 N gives 155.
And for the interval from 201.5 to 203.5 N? 143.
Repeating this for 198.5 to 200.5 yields 142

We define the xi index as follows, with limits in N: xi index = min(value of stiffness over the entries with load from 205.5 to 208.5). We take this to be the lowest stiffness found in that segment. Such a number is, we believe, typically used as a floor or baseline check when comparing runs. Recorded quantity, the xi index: 140.7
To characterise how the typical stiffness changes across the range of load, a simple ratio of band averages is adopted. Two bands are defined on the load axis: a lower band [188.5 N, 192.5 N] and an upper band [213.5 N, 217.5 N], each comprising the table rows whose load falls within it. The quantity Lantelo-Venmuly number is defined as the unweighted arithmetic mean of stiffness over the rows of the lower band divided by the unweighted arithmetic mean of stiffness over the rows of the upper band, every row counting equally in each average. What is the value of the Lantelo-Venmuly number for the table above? 0.96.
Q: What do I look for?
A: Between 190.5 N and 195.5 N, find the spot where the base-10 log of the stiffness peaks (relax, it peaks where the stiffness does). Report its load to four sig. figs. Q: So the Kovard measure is 191.0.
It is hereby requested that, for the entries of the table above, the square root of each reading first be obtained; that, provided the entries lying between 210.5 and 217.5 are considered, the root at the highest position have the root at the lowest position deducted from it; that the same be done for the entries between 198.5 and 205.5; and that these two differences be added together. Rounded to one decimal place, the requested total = 1.1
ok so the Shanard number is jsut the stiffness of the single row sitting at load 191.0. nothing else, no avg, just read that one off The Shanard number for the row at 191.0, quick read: 158.8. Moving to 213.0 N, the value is 144.4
